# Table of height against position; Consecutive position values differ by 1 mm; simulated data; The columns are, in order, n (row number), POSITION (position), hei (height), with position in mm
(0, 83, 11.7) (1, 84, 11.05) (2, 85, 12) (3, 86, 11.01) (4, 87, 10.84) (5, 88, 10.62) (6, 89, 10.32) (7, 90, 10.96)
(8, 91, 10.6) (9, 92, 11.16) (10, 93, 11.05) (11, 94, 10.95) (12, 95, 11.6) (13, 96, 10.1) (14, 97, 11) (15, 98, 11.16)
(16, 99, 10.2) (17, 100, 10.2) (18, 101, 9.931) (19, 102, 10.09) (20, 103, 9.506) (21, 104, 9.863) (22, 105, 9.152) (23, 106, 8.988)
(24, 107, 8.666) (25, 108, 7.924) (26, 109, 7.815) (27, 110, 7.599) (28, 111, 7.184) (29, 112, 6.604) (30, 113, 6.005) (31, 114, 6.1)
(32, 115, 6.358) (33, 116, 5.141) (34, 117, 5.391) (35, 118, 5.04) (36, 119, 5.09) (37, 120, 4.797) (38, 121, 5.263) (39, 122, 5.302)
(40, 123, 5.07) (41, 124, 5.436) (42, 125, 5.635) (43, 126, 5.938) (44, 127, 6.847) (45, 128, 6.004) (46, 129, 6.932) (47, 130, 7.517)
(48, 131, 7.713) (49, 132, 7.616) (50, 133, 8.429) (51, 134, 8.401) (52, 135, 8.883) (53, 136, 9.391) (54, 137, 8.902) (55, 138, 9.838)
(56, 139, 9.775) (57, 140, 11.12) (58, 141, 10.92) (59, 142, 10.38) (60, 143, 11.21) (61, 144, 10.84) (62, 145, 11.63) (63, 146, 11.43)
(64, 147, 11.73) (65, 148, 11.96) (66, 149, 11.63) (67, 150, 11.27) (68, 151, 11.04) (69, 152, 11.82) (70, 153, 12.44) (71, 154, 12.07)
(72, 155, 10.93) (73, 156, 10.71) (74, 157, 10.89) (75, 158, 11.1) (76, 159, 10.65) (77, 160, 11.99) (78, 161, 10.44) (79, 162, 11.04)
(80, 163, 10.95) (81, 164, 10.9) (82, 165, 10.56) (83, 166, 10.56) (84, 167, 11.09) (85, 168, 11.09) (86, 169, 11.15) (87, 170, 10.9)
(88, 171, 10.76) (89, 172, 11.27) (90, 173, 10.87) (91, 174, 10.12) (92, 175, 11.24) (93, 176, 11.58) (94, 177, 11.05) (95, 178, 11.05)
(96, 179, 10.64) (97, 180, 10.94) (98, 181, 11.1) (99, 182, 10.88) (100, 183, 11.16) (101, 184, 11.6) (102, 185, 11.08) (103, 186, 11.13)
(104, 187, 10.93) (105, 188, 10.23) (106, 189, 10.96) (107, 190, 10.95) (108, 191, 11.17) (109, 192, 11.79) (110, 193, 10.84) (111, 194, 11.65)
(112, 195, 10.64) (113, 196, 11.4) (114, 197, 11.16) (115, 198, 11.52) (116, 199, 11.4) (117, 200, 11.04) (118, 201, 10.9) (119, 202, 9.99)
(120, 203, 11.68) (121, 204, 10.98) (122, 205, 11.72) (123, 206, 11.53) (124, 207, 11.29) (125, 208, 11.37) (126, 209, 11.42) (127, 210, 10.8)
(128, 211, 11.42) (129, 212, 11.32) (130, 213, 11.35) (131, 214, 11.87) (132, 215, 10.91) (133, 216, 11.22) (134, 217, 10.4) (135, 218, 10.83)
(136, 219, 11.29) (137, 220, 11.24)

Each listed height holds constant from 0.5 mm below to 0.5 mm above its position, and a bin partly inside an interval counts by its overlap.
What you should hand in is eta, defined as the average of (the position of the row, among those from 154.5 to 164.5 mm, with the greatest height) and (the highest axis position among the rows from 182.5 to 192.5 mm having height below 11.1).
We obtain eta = 175.0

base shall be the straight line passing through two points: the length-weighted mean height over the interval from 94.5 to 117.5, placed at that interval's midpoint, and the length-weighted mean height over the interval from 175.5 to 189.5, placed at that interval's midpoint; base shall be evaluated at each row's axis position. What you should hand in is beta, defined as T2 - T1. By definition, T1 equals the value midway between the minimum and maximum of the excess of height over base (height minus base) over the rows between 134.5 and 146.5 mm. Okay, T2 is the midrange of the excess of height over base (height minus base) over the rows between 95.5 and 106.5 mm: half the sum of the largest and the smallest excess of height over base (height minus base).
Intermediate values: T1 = 0.6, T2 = 1.7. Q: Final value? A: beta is 1.1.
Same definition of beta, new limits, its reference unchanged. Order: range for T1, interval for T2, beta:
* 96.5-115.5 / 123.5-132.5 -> -2.7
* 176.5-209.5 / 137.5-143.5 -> 1.4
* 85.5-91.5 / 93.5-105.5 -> -0.7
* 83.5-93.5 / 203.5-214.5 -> -3.8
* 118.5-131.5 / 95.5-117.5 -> 2.5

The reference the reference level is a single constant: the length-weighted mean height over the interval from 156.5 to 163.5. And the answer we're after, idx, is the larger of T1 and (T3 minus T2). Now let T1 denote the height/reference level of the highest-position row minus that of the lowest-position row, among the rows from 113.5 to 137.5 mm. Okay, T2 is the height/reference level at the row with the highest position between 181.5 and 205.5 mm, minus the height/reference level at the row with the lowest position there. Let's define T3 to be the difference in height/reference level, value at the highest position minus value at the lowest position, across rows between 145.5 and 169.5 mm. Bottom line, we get 0.25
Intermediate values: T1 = 0.25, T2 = 0.076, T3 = 0.0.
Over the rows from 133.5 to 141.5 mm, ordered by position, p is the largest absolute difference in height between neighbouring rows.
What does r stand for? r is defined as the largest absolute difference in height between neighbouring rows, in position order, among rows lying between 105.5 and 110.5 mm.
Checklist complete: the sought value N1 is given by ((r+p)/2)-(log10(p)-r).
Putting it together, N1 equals 1.7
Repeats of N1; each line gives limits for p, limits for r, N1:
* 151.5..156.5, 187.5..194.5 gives 1.9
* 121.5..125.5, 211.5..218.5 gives 2.1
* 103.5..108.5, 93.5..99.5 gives 2.8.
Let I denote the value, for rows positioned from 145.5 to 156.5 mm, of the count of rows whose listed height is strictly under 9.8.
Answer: 0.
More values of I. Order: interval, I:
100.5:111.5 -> 8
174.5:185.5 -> 0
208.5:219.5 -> 0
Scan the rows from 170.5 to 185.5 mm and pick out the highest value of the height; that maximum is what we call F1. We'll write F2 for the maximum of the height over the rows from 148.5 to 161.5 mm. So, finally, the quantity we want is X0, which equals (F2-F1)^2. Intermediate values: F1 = 11.6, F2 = 12.44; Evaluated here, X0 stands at 0.7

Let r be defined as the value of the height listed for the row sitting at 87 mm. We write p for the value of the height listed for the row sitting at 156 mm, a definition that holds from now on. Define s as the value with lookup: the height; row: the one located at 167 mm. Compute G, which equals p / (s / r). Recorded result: 10.5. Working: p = 10.71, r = 10.84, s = 11.09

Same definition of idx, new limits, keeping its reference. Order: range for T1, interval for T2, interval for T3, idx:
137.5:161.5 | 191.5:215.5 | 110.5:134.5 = 0.19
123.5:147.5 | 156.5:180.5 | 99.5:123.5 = 0.57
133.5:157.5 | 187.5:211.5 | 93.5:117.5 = 0.23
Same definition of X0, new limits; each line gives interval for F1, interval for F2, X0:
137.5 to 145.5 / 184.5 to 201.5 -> 0.0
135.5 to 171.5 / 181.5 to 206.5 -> 0.4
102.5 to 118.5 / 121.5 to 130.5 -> 5.5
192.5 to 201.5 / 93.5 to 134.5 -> 0.0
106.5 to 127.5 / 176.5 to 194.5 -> 9.8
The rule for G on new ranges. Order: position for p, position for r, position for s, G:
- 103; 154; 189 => 10.5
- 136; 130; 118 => 14.0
